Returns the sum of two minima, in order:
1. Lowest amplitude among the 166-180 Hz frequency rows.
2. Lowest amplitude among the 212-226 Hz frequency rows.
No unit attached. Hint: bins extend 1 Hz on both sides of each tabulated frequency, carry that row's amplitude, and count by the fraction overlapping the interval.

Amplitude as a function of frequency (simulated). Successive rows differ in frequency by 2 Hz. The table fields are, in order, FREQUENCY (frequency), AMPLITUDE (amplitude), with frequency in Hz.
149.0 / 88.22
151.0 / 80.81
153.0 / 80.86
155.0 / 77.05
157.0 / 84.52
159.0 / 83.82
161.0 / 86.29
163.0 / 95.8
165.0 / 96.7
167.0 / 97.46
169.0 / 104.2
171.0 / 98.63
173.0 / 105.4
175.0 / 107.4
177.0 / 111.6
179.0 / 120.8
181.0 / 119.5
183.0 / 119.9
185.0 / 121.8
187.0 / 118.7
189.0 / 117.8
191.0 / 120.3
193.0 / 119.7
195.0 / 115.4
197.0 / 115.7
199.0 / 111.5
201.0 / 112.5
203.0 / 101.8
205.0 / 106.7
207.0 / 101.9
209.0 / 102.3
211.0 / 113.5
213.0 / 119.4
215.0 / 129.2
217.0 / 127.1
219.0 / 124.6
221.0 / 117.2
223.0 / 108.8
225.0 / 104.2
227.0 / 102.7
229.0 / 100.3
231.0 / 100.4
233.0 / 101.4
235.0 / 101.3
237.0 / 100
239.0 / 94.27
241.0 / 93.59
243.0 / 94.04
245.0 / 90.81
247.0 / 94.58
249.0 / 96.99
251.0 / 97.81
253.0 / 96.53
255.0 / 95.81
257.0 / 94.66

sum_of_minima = 202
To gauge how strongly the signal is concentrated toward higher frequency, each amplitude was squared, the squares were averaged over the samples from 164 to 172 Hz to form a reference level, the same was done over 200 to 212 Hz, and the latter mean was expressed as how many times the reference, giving 1.15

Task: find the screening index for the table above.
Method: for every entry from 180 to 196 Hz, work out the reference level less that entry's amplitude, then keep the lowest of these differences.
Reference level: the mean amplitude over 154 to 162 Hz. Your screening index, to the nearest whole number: -39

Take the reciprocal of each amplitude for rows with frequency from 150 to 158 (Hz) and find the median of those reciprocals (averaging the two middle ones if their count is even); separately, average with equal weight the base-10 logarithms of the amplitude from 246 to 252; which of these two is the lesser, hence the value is 0.012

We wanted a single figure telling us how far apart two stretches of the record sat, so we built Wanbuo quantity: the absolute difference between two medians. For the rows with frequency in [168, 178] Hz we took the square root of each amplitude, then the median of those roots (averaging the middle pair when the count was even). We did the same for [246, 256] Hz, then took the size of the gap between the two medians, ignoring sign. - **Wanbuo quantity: 0.44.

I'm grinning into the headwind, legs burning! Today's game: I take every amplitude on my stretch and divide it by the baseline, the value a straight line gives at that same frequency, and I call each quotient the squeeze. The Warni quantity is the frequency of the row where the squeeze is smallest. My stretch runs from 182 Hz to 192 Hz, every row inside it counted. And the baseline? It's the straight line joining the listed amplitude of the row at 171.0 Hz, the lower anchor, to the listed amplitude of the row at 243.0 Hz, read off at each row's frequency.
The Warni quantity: 189.0 Hz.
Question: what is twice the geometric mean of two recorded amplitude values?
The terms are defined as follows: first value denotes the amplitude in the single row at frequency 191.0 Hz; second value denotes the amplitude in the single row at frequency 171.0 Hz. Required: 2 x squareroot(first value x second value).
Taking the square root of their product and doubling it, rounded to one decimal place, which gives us 217.9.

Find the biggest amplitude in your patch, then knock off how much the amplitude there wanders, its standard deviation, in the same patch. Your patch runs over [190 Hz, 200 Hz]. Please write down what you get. 117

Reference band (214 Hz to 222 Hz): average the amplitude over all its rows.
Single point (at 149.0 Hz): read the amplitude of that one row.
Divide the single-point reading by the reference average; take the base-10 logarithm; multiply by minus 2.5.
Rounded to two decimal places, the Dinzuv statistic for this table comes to 0.37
